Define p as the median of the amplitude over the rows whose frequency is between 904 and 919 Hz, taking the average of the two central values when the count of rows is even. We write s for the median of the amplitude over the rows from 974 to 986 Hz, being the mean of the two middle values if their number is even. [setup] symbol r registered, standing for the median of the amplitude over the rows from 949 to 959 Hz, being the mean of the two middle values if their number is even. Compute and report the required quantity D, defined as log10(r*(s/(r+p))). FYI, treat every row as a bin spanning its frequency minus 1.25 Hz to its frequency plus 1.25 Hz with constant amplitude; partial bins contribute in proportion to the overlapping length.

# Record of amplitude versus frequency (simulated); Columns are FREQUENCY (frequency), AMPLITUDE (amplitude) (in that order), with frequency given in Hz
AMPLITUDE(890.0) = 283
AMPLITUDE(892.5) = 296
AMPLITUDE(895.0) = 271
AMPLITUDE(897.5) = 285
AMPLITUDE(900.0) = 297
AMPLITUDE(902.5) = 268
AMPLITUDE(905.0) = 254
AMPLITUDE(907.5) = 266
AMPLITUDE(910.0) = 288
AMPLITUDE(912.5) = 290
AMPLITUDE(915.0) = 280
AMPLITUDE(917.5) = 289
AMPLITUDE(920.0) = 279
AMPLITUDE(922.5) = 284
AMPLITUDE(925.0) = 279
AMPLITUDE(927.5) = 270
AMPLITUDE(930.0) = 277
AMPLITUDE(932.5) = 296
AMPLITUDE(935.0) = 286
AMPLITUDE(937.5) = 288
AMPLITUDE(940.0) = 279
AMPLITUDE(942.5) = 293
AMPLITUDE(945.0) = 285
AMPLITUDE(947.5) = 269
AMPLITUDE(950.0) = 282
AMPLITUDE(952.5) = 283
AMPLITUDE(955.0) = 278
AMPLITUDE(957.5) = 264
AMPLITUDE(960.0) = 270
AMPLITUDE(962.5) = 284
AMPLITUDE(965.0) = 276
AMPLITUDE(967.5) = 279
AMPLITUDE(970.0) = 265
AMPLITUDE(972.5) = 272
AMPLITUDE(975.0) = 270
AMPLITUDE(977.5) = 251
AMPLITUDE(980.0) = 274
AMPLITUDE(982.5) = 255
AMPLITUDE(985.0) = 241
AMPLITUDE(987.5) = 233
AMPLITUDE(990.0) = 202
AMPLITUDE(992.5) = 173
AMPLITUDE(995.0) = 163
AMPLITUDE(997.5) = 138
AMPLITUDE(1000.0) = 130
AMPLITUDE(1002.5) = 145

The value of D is 2.10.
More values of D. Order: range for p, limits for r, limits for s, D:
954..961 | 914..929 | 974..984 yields 2.13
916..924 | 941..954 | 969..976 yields 2.13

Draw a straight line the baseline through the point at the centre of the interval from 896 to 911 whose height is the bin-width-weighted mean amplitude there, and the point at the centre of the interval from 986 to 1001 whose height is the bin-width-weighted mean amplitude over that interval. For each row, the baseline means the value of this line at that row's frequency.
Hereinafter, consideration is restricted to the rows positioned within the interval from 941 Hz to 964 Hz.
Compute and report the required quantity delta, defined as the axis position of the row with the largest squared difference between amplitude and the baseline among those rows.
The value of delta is 962.5 Hz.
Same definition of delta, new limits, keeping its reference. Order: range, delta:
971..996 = 980.0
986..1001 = 987.5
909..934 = 932.5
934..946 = 942.5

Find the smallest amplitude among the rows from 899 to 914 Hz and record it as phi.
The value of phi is 254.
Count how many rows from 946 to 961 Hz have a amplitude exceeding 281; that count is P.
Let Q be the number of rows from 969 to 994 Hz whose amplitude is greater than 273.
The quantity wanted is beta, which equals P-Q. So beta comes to 1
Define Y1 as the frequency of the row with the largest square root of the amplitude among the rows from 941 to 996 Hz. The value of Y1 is 942.5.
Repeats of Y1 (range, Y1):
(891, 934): 900.0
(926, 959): 932.5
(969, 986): 980.0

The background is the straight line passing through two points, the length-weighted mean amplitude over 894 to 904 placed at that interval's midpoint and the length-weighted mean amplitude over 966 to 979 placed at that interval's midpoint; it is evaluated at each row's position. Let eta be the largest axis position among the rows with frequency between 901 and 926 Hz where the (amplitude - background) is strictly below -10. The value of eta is 907.5 Hz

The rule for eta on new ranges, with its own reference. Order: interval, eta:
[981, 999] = 997.5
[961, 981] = 977.5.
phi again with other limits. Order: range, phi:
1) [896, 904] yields 268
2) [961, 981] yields 251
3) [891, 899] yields 271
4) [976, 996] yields 163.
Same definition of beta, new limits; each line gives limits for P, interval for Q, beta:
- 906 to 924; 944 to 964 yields -1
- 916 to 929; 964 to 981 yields -1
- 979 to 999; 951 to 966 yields -4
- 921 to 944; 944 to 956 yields 1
